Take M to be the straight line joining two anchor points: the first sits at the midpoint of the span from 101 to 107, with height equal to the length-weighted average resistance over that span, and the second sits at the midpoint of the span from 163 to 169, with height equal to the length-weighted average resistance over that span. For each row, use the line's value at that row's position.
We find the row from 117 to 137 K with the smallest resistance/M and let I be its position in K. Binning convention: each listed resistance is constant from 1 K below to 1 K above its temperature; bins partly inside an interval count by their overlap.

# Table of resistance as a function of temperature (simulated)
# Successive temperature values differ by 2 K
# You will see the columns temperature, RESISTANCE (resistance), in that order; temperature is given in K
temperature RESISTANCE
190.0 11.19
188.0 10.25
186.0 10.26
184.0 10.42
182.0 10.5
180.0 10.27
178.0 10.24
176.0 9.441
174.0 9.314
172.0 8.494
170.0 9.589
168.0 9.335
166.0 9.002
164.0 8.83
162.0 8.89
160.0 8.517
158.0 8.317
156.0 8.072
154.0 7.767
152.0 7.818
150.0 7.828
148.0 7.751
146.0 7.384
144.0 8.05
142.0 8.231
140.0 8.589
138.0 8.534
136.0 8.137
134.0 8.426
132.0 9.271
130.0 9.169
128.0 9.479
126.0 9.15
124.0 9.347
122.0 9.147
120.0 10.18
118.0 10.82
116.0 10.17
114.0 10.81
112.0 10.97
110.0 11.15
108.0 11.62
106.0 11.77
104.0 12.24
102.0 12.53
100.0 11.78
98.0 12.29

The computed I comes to 136.0 K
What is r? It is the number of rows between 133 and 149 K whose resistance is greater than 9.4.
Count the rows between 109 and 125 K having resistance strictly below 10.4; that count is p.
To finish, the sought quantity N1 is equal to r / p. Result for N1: 0.0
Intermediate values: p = 4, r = 0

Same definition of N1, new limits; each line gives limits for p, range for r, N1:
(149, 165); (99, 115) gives 1.0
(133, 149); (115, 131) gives 0.5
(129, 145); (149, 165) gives 0.0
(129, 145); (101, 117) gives 1.0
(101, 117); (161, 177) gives 2.0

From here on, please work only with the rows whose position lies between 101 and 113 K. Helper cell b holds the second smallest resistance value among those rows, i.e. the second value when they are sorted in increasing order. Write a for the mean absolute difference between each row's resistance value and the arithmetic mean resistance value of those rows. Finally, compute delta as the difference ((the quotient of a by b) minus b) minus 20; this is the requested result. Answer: -31.1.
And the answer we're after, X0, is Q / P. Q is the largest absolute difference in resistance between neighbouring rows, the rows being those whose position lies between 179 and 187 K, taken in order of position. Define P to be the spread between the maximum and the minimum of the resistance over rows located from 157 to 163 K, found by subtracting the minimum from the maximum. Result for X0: 0.40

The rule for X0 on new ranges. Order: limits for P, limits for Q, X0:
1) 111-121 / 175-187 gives 1.00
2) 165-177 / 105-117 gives 0.58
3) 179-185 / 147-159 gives 1.33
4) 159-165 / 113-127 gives 2.77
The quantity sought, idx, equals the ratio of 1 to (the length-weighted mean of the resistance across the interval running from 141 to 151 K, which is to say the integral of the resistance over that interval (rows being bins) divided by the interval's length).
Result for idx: 0.127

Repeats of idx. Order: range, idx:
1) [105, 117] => 0.090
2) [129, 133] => 0.108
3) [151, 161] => 0.123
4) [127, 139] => 0.113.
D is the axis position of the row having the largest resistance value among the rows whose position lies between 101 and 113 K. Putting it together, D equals 102.0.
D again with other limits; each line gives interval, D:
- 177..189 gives 182.0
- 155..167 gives 166.0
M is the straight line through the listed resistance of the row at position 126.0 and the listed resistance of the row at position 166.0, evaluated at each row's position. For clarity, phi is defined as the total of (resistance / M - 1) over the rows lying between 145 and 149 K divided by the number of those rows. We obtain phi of -0.17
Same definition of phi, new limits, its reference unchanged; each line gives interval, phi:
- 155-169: -0.03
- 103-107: 0.30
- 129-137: -0.04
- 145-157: -0.14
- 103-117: 0.22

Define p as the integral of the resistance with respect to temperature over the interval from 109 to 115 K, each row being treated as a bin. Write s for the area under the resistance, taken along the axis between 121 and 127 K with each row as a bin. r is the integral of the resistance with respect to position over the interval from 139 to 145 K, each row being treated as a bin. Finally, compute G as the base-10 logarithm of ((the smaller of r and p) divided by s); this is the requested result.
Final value -0.05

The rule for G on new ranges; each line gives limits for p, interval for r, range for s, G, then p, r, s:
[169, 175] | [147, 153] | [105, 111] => -0.17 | 55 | 47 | 69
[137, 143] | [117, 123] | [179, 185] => -0.09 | 51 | 60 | 62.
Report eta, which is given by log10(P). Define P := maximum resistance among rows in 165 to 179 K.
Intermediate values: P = 10.24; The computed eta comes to 1.01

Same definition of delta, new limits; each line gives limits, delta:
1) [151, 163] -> -27.8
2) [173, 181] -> -29.4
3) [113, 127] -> -29.1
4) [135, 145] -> -28.1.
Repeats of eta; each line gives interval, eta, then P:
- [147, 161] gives 0.93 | 8.517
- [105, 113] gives 1.07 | 11.77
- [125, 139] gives 0.98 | 9.479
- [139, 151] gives 0.93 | 8.589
